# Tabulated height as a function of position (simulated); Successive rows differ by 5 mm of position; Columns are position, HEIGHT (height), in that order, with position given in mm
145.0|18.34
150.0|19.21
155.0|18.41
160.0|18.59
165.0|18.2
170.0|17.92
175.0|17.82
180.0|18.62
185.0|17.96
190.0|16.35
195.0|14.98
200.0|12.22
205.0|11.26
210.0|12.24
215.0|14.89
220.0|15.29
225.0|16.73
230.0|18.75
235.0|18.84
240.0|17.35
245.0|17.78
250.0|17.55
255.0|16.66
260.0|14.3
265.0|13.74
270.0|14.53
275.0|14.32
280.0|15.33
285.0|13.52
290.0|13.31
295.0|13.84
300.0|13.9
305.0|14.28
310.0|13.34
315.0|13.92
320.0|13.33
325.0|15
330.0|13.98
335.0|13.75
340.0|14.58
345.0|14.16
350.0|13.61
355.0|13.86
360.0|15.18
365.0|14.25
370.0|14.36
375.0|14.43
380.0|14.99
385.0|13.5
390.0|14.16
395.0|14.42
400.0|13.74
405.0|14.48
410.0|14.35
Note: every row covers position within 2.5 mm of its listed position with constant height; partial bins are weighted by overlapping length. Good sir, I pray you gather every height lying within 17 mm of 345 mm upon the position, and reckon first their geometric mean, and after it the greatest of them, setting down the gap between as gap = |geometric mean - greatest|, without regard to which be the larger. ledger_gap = 1.0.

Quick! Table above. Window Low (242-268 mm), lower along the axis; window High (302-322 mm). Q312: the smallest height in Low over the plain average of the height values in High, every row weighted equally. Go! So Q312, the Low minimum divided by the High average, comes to 1.00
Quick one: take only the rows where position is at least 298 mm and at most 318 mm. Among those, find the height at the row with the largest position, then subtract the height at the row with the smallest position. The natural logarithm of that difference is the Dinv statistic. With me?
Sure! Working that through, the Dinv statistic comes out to -3.9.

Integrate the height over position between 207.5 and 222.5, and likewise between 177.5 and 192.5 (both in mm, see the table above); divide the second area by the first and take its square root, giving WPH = 1.12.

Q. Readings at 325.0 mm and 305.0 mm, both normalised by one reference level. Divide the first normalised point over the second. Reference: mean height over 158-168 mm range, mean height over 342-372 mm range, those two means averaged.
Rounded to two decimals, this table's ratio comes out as 1.05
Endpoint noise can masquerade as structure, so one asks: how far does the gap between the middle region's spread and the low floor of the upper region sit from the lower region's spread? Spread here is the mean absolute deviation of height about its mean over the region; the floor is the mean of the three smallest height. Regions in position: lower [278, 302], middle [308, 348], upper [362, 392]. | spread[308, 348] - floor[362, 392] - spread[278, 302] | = 14.1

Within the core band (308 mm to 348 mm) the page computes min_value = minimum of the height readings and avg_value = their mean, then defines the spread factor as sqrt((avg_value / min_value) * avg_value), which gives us 3.84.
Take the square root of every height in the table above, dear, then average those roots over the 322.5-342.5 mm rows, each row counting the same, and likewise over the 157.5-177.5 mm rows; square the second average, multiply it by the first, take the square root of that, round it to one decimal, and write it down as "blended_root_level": 8.3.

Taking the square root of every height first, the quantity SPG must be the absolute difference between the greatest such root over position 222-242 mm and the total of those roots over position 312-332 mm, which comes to 10.7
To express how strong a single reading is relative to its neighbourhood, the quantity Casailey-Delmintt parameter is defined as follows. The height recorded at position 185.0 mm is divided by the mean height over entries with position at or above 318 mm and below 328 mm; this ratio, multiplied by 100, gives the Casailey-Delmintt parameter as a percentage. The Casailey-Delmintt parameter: 127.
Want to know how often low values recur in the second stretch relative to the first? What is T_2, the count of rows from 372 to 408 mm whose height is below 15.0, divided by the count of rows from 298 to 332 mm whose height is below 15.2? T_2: 1.0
